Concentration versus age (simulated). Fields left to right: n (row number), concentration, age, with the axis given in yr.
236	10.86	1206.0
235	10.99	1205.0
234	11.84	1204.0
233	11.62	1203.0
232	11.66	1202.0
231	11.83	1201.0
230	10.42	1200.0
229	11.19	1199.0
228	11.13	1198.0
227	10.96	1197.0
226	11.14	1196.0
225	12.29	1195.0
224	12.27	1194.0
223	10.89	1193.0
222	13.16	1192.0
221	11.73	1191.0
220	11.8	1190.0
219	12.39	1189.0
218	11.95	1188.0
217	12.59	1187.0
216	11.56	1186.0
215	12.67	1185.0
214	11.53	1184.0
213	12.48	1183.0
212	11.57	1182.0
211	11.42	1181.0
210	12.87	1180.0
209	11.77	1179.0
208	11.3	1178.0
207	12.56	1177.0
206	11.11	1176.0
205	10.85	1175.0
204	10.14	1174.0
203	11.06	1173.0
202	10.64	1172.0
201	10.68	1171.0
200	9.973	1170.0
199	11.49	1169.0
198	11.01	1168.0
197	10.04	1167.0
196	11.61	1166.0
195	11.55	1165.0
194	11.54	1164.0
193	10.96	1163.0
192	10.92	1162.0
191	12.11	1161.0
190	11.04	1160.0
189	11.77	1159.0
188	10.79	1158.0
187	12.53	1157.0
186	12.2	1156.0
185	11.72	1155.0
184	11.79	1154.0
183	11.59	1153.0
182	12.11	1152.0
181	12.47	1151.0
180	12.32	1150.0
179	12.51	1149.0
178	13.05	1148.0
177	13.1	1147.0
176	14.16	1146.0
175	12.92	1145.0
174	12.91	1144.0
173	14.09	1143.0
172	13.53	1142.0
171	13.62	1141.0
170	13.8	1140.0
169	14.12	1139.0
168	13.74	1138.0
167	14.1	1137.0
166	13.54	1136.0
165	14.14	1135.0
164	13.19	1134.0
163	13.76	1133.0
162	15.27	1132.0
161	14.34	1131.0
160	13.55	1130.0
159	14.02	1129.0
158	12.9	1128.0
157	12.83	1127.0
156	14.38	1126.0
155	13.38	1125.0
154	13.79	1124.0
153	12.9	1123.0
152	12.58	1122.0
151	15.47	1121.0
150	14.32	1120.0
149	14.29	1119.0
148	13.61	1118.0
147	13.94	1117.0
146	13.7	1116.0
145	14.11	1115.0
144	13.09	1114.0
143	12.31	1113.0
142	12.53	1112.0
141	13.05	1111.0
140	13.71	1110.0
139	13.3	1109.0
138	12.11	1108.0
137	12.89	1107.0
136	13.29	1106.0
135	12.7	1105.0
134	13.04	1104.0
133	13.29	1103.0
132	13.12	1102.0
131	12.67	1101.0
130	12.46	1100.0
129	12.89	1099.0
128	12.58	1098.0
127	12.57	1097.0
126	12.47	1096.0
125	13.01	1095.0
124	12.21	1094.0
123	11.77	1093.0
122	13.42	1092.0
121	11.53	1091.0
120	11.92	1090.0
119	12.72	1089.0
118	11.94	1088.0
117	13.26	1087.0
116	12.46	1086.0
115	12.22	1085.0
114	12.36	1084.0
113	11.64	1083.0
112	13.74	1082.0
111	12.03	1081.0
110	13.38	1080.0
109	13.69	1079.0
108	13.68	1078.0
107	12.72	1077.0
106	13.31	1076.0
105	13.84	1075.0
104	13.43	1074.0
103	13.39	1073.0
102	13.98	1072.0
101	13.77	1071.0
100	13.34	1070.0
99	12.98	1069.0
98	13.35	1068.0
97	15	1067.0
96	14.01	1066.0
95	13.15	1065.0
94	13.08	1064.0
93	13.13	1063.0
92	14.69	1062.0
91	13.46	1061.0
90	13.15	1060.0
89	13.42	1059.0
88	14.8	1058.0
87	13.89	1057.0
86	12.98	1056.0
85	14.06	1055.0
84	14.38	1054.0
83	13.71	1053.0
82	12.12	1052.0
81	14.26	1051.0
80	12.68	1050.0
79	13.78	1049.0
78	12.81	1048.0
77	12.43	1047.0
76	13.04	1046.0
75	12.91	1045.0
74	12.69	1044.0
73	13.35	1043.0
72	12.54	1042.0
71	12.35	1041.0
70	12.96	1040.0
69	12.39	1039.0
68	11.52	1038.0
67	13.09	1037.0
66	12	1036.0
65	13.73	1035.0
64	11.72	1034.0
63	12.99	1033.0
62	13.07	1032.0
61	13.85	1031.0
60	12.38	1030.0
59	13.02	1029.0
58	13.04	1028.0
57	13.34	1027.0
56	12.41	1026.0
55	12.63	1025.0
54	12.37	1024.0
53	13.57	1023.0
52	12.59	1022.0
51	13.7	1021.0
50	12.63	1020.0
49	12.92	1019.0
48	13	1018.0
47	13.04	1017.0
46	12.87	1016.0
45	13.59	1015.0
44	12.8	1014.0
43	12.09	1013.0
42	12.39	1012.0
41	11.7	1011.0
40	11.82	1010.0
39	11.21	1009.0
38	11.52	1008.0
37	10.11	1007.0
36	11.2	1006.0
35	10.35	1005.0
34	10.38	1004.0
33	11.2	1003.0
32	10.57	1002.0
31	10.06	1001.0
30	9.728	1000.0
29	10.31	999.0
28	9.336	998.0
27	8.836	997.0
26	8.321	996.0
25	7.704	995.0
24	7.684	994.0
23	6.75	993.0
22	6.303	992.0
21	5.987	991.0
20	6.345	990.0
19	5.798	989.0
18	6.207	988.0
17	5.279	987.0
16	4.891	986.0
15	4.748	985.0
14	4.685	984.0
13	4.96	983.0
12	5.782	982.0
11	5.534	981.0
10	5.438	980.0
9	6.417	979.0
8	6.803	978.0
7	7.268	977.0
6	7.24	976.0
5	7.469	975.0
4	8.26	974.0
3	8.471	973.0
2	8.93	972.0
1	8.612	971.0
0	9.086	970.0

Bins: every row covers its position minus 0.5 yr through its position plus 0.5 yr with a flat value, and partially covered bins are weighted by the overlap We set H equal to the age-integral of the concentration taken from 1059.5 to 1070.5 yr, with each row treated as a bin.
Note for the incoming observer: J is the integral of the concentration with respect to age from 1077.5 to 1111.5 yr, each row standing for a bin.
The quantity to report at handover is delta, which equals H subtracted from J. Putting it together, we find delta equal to 284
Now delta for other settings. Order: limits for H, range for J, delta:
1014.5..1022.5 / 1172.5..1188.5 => 83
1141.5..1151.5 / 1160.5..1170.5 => -20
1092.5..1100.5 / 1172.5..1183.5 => 27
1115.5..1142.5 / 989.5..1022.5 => -24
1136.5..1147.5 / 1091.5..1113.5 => 131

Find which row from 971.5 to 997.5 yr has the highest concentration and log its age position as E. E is 972.0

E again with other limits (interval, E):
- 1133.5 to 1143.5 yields 1135.0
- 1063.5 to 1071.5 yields 1067.0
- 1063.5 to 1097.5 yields 1067.0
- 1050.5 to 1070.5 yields 1067.0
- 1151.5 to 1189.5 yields 1180.0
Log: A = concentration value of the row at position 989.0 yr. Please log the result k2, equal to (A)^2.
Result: 34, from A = 5.798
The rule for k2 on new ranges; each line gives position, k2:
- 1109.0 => 177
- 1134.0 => 174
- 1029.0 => 170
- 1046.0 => 170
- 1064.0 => 171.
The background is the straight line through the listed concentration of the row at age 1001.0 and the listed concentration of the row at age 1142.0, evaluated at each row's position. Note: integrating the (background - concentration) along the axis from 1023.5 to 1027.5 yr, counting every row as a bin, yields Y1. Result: -8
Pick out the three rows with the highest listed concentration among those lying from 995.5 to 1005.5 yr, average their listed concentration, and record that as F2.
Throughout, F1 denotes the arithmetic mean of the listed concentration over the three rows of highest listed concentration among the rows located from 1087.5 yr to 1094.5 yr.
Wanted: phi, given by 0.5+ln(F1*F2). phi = 5.42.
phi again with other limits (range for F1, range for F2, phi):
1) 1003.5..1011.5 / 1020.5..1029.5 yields 5.56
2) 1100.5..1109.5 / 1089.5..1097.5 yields 5.65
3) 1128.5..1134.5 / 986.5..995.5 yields 5.18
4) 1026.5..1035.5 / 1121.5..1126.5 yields 5.74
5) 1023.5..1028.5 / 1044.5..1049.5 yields 5.65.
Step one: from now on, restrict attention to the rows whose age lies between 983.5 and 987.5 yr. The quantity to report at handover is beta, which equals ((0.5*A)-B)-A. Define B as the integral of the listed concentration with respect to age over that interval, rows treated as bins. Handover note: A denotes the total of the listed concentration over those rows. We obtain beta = -29.4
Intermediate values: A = 20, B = 20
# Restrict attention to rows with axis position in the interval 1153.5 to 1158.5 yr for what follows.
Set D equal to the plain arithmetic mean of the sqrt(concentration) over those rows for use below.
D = 3.4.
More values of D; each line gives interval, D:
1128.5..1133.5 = 3.8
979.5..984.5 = 2.3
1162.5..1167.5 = 3.3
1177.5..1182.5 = 3.4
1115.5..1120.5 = 3.7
